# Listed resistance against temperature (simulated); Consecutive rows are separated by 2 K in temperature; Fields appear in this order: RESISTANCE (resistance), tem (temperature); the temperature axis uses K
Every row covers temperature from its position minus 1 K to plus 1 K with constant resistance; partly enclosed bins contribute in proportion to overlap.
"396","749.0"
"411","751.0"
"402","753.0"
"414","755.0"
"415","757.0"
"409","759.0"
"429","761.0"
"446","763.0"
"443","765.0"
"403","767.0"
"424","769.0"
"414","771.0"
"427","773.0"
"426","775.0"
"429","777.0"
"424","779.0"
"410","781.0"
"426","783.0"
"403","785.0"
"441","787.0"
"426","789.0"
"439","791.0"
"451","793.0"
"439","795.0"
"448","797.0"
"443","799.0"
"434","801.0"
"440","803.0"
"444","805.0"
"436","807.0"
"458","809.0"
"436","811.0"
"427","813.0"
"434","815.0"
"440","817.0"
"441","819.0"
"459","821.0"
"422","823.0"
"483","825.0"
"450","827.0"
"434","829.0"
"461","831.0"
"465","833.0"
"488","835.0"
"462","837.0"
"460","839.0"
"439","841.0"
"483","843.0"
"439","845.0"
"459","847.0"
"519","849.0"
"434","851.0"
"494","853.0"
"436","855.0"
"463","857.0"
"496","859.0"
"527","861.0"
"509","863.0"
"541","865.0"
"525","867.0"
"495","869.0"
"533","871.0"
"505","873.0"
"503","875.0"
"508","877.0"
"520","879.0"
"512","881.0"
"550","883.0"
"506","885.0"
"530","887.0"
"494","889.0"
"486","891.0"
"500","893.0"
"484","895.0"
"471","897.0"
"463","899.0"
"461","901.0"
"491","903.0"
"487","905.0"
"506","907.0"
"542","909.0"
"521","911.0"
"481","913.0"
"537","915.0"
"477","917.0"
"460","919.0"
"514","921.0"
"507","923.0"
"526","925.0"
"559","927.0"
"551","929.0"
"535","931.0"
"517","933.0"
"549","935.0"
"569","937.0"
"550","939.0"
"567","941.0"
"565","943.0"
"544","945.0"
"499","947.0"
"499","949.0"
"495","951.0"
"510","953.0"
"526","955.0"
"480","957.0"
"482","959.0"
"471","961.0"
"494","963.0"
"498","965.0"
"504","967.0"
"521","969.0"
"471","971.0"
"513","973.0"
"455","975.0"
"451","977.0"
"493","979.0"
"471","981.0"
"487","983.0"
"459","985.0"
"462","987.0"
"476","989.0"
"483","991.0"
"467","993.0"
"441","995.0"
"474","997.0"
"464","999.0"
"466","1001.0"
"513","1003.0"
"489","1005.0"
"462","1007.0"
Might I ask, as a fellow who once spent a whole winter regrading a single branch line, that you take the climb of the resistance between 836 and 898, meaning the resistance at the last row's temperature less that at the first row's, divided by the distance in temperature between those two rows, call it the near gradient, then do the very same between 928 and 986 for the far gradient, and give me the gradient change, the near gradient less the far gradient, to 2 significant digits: 1.8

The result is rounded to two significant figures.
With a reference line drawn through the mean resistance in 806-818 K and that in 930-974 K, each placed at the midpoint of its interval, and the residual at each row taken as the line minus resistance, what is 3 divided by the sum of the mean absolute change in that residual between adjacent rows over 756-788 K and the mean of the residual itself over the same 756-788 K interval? 0.35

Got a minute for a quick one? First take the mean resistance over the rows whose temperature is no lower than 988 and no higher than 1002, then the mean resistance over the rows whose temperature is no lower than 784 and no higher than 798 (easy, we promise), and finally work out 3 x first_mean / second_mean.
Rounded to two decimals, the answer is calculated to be 3.22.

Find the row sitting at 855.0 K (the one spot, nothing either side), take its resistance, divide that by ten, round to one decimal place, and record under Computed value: 43.6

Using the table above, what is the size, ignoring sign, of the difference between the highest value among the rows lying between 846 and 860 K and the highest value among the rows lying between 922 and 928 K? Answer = 40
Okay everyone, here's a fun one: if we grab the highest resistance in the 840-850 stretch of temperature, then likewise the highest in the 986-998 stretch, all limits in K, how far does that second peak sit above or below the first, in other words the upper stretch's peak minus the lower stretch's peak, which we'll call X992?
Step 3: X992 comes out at -36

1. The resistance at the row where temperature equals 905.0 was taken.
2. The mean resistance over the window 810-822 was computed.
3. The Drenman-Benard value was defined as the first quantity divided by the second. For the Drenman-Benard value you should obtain 1.11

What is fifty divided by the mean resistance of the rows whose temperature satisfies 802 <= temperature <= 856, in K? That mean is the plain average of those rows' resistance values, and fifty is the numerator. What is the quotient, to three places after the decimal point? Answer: 0.110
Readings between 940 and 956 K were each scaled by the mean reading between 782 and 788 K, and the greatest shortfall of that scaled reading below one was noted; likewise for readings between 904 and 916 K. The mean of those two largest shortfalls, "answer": -0.15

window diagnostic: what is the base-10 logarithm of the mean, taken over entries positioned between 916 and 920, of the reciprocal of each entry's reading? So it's -2.67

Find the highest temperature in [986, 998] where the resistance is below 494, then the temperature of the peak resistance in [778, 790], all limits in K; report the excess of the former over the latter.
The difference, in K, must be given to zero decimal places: 210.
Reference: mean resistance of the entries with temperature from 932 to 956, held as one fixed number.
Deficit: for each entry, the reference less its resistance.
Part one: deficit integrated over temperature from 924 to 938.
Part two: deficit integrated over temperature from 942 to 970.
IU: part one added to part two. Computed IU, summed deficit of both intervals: 577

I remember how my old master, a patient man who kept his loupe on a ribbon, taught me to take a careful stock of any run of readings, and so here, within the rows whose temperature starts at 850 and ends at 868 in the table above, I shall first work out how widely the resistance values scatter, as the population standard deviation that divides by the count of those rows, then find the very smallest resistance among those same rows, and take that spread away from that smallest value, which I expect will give 397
